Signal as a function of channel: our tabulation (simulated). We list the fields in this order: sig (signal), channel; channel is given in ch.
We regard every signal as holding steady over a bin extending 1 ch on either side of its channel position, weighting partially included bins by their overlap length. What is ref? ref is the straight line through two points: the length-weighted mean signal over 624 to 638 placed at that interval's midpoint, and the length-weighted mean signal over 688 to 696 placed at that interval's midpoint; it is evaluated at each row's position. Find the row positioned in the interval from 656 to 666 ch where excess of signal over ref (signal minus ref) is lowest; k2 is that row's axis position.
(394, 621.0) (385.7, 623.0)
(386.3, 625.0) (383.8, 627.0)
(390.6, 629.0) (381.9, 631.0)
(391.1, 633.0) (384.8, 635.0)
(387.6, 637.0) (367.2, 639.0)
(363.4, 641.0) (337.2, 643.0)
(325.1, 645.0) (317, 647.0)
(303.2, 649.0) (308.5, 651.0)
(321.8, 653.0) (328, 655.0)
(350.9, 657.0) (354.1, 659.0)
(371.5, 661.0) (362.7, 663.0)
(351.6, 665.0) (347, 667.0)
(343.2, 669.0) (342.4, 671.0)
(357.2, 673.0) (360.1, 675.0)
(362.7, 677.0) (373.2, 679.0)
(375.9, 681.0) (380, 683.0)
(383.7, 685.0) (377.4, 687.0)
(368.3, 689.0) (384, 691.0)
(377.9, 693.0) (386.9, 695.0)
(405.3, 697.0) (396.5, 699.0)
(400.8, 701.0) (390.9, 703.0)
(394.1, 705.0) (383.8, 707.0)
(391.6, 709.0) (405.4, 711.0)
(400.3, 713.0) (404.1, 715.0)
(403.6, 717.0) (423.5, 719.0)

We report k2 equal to 657.0 ch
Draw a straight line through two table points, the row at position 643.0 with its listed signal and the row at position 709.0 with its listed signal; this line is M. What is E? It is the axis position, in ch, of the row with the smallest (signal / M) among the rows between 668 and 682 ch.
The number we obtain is 671.0 ch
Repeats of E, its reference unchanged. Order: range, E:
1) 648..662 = 649.0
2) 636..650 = 649.0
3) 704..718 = 707.0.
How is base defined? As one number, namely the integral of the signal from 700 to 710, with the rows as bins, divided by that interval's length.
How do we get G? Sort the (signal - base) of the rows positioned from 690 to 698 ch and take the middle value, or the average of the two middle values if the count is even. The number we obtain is -7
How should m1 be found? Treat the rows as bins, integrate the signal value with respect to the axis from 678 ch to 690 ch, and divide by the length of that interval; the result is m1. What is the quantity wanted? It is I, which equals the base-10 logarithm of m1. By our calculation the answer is 2.58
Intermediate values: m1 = 376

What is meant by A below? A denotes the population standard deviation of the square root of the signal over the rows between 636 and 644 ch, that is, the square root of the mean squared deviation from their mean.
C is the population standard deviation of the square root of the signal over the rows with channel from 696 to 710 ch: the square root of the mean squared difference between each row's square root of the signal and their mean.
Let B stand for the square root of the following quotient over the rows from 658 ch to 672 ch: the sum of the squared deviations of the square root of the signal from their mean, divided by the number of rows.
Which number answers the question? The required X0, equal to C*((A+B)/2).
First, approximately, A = 0.47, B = 0.26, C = 0.16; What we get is 0.06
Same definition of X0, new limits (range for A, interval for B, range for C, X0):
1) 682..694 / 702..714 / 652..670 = 0.06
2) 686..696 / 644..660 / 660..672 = 0.09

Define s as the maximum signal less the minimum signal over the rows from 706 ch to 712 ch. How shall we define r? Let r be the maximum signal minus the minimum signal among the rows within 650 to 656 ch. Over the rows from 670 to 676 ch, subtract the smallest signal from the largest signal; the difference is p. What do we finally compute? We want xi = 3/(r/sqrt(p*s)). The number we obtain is 3.0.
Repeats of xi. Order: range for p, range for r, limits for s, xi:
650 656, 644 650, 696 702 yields 1.8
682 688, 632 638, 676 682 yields 4.3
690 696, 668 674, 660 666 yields 2.7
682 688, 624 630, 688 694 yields 4.4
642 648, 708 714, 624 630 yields 2.5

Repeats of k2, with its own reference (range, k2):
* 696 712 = 707.0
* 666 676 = 671.0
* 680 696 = 689.0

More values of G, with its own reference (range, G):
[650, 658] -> -67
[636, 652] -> -61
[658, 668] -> -38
